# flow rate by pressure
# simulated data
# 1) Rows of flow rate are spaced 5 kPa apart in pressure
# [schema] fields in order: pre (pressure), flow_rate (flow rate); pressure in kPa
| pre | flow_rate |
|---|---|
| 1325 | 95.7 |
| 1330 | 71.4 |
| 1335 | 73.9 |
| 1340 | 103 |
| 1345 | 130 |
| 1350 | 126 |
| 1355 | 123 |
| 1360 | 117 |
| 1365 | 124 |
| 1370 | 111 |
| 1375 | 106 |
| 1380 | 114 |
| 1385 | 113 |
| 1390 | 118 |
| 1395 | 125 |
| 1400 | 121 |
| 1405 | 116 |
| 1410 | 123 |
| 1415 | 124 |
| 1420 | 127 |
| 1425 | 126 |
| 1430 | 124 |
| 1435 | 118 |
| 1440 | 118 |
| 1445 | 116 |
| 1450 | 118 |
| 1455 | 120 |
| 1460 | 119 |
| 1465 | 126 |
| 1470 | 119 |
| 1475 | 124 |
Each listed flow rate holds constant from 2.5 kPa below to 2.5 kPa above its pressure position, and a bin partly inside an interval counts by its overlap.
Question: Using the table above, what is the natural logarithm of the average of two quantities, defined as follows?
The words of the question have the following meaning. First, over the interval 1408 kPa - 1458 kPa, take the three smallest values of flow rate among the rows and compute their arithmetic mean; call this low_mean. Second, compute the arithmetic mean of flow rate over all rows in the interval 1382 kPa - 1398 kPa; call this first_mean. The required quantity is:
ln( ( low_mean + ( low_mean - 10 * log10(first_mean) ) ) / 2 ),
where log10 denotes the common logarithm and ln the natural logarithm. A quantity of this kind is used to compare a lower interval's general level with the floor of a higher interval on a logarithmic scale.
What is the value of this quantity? 4.672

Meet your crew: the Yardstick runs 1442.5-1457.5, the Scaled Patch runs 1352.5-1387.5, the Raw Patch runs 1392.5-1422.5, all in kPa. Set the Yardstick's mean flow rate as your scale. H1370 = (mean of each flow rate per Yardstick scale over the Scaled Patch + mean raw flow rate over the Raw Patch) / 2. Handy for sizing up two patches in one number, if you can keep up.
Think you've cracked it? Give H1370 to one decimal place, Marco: 61.8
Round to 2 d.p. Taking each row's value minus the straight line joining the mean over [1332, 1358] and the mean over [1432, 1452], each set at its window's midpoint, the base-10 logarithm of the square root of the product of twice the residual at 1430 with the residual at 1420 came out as 1.10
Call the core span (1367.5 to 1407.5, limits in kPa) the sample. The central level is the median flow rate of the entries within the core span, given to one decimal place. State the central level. 115.0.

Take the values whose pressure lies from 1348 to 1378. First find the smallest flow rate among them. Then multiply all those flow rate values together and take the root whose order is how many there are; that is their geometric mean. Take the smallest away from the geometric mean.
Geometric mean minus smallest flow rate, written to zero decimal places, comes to 12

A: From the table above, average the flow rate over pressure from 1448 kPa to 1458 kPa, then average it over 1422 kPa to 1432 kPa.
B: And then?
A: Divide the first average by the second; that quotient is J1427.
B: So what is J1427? 0.95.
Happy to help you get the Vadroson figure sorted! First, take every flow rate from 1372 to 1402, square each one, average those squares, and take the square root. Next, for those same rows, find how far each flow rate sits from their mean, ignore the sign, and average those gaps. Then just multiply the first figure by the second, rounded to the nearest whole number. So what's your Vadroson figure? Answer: 601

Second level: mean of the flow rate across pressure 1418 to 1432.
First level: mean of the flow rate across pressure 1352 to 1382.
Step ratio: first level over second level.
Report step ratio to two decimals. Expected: 0.92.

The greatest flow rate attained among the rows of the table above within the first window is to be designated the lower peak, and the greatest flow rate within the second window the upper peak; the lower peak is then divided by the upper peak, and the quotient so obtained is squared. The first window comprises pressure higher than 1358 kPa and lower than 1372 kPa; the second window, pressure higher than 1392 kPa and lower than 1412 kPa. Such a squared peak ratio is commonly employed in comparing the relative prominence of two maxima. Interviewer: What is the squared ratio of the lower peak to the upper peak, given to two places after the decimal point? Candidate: 0.98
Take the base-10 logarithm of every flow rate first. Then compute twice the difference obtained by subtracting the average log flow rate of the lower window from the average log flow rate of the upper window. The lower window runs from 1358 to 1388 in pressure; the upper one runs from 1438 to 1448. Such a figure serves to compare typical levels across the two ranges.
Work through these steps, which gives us 0.022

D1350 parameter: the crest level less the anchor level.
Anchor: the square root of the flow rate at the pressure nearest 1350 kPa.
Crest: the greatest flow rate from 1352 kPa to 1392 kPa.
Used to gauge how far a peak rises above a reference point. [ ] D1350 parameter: 112.8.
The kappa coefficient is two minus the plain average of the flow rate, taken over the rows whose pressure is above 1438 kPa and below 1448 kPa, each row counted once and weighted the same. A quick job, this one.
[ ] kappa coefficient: -115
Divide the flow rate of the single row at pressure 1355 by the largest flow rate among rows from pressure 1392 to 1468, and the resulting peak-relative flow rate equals 0.97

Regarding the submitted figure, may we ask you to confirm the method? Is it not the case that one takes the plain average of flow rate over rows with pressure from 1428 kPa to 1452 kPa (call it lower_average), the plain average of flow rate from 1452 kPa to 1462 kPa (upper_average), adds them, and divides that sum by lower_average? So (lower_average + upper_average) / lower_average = 2.01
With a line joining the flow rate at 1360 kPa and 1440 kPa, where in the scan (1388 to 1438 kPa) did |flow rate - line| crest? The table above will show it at 1420 kPa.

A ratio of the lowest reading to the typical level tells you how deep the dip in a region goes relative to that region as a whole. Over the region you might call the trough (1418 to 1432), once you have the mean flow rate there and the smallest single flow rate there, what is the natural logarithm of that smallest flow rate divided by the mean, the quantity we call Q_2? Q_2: -0.013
